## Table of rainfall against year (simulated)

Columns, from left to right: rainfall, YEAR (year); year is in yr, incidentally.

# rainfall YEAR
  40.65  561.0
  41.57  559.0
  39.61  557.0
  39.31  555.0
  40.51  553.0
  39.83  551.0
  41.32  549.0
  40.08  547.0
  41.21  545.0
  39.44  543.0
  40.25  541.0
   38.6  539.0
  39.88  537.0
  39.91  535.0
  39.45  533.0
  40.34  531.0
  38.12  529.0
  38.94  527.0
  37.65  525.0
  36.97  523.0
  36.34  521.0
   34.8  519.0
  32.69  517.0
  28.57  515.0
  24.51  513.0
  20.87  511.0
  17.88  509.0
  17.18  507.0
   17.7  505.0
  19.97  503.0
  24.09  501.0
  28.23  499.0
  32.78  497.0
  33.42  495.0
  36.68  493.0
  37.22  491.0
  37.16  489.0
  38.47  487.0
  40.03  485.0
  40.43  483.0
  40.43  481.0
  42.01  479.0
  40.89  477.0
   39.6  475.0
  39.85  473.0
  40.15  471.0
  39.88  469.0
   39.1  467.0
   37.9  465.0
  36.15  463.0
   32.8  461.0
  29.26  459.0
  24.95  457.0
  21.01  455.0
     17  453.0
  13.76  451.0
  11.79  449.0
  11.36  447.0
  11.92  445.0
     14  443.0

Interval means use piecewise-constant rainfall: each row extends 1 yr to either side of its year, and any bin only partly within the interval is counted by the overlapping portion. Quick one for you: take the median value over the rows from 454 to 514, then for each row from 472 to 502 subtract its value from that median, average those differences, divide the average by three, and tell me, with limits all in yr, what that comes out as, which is -0.1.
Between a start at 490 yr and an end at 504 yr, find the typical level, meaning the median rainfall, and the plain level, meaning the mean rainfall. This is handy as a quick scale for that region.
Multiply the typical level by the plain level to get 995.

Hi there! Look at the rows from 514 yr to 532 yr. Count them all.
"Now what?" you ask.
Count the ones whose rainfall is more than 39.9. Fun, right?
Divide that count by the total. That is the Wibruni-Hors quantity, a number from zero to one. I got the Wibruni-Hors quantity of 0.11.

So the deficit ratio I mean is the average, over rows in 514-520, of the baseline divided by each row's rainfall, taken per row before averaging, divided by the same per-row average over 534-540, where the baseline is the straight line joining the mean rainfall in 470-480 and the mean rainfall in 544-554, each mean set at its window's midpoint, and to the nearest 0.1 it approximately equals 1.2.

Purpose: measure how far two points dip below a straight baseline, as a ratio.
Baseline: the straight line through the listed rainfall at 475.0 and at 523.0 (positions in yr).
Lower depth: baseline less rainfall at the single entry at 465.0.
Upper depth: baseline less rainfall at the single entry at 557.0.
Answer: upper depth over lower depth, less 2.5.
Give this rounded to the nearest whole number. -5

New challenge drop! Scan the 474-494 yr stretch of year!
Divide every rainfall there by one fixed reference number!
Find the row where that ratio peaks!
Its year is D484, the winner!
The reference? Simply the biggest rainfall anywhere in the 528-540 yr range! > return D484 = 479.0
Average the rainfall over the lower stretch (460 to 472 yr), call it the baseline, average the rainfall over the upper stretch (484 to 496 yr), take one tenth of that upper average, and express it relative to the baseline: 0.099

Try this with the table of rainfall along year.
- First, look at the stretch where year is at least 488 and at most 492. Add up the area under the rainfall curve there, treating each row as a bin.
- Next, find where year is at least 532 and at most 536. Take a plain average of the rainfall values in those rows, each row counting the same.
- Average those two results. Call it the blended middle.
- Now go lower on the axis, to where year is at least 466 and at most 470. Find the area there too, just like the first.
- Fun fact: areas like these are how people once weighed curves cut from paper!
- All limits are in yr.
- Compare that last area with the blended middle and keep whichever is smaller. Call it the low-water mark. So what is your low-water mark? 94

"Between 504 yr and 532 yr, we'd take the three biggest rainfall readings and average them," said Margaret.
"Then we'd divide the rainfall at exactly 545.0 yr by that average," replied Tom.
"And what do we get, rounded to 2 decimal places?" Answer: 1.05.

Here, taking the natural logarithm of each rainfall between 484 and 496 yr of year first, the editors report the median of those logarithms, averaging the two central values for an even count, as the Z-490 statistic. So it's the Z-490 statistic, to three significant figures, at 3.62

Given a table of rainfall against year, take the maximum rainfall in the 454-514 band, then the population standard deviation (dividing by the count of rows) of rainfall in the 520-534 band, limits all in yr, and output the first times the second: 55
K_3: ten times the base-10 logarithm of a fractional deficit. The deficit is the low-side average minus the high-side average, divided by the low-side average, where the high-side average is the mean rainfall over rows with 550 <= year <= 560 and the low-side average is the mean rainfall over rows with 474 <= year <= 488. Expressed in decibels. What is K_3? -26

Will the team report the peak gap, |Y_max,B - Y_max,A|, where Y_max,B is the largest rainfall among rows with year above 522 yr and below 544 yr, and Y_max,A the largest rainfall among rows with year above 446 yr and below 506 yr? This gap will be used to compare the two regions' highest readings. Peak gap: 1.7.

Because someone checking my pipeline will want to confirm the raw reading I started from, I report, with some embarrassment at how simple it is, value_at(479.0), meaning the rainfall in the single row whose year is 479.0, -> 42.01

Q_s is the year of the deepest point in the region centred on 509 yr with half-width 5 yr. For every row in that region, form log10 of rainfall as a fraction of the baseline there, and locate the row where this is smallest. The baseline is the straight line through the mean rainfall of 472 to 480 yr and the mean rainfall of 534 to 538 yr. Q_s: 507.0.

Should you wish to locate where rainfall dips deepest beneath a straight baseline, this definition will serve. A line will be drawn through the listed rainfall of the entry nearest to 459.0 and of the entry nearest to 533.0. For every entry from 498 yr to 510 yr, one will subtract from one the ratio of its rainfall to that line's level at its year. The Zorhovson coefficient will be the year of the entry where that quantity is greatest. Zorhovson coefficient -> 507.0 yr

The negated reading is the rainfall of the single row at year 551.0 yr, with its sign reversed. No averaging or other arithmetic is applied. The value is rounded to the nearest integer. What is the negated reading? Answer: -40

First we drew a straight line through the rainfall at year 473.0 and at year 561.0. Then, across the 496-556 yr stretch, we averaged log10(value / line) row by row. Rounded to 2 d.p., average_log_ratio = -0.10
